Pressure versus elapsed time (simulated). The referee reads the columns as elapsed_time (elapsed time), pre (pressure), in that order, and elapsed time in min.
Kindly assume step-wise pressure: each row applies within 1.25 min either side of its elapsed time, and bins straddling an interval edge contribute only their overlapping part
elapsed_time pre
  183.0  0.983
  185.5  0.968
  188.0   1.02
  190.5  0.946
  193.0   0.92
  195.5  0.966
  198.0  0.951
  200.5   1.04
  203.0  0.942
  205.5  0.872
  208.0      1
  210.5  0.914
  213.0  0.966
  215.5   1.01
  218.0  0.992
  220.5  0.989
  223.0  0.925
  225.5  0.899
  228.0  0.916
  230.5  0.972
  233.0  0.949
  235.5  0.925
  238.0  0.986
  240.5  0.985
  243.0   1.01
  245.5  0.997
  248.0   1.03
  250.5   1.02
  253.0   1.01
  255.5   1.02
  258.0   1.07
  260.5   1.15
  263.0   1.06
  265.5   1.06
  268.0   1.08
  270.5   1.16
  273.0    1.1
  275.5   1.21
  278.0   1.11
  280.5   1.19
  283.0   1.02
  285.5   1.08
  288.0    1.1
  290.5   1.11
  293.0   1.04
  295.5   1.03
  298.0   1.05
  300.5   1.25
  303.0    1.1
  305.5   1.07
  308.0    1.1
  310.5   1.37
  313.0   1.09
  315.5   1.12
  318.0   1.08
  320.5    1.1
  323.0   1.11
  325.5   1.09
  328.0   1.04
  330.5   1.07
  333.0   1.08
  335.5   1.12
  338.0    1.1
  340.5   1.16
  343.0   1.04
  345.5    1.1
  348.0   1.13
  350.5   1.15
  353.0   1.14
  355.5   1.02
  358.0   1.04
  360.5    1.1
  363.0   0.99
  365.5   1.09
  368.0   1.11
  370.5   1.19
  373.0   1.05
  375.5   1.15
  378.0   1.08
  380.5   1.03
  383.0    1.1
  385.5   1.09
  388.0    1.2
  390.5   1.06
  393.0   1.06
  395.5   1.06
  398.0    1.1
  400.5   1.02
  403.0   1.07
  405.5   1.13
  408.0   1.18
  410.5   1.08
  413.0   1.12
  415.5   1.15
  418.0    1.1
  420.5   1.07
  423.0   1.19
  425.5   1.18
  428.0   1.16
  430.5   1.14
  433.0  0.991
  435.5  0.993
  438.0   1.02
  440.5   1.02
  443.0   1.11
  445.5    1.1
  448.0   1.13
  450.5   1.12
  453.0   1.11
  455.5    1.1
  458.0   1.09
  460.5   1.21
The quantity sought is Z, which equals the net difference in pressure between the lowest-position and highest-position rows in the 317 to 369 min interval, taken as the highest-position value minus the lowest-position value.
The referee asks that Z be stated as 0.03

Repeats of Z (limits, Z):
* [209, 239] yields 0.07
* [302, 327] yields -0.01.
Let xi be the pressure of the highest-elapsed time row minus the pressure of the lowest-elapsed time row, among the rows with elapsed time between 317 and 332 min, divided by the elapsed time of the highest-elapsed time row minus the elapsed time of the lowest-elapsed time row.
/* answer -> -0.001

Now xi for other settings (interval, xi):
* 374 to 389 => 0.004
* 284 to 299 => -0.002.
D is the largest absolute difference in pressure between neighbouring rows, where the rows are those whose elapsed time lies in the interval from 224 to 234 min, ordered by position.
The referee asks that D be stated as 0.06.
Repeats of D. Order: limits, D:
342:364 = 0.12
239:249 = 0.03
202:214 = 0.13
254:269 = 0.09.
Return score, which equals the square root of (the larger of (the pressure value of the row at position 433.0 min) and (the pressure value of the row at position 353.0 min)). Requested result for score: 1.07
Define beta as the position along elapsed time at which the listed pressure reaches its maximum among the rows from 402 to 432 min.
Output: 423.0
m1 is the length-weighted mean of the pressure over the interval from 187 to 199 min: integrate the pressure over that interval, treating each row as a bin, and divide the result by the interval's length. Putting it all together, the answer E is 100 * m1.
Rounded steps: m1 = 0.96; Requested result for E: 96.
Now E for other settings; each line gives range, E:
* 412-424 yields 112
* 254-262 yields 108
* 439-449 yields 109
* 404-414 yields 113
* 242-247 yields 100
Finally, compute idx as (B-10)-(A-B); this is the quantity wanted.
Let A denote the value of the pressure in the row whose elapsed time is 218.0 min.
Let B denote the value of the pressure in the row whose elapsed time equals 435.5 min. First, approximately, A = 0.992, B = 0.993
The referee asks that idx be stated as -9.01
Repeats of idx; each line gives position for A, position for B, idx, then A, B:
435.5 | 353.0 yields -8.71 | 0.993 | 1.14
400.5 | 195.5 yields -9.09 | 1.02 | 0.966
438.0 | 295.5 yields -8.96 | 1.02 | 1.03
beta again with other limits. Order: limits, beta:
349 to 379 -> 370.5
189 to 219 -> 200.5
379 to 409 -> 388.0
